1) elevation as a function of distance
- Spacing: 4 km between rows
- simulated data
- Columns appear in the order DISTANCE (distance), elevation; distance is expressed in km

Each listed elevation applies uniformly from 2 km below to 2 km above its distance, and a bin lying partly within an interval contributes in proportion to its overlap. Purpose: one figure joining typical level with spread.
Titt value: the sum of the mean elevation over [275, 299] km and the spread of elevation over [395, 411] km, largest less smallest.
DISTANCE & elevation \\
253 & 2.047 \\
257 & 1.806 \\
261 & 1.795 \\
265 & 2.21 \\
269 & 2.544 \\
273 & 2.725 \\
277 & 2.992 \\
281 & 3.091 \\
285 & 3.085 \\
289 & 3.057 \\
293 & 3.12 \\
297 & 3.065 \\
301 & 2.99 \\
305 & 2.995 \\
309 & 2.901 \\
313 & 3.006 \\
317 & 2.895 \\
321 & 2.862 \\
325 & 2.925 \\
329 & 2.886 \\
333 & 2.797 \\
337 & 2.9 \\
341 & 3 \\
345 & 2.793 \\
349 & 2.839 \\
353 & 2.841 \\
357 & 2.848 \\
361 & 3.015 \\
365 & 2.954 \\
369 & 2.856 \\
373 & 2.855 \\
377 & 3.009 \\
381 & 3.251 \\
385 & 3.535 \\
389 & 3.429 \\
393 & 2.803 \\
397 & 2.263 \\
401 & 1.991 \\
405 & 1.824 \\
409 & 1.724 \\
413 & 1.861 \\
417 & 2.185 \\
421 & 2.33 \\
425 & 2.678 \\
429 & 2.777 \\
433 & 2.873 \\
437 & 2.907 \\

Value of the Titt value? 3.6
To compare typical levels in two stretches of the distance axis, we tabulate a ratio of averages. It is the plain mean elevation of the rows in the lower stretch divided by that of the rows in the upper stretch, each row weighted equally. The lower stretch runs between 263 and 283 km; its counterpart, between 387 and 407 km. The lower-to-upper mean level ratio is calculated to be 1.1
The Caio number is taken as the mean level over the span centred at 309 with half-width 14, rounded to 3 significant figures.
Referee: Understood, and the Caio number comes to 2.96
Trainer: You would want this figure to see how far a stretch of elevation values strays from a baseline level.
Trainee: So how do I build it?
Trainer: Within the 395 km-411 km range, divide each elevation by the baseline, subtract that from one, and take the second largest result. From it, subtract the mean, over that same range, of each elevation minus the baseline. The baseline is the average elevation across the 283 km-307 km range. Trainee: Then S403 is 1.50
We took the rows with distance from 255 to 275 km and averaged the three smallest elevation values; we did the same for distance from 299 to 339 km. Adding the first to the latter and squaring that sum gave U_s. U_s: 23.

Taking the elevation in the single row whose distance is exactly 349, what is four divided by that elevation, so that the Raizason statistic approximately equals 1.41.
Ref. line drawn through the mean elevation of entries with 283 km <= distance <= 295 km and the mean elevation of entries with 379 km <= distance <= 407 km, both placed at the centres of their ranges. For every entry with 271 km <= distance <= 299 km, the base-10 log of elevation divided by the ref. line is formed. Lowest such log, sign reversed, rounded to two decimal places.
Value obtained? 0.06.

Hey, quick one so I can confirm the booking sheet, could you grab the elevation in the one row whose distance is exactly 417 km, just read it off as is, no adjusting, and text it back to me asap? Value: 2.185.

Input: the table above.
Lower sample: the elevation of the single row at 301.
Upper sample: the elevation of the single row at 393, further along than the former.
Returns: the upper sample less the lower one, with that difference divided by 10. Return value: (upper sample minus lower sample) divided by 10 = -0.019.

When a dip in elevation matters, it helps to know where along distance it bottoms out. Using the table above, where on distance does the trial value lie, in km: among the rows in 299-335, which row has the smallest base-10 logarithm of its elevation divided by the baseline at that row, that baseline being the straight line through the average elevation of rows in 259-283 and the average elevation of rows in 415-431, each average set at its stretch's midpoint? 333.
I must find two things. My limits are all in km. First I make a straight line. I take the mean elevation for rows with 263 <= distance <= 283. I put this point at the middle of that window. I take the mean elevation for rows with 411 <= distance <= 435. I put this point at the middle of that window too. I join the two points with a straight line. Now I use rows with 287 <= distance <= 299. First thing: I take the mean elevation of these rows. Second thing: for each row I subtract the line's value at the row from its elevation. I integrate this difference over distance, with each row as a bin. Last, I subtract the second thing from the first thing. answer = -1.8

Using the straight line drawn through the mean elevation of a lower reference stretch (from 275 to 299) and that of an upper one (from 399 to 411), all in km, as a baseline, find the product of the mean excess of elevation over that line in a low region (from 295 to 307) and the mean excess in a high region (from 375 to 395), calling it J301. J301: 0.11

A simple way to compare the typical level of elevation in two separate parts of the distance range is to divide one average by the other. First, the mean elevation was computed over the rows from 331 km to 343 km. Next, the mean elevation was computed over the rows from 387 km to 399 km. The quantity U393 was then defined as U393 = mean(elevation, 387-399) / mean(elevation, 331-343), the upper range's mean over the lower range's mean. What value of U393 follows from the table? 0.98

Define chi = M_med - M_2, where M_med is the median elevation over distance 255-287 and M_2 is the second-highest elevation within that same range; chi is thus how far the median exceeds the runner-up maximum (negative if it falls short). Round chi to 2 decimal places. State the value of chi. -0.45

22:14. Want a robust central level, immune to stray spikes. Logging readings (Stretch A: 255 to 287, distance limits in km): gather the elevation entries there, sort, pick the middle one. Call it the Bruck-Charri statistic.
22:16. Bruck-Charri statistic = 2.6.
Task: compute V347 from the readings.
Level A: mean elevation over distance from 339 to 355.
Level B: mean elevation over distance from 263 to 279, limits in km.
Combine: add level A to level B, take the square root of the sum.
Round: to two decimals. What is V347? 2.34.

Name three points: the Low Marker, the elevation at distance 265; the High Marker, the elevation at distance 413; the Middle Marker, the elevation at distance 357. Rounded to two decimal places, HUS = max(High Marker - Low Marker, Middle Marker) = 2.85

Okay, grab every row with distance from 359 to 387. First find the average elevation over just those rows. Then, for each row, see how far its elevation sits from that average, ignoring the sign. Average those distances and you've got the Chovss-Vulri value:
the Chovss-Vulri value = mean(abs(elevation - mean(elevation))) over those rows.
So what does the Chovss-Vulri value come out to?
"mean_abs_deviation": 0.19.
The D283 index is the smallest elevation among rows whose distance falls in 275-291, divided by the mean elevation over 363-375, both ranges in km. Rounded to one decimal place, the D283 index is 1.0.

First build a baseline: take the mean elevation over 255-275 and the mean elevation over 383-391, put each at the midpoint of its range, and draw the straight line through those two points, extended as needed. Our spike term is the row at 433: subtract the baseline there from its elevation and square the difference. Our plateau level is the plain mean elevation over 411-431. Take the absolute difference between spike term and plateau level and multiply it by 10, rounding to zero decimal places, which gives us 12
